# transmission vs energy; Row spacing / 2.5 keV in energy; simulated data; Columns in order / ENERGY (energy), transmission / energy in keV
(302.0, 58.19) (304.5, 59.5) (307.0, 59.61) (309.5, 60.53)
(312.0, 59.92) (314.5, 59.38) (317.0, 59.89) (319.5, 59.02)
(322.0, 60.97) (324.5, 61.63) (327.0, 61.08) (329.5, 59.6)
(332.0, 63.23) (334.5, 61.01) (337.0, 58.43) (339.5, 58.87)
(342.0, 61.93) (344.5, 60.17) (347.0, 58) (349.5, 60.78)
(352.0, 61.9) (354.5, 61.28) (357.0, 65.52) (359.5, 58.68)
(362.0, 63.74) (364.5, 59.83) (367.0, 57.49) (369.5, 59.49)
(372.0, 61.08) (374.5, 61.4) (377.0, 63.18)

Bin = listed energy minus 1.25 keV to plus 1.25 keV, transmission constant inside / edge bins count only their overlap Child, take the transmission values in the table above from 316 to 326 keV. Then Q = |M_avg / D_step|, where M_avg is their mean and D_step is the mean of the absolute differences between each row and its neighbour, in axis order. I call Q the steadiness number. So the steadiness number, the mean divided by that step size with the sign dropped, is 52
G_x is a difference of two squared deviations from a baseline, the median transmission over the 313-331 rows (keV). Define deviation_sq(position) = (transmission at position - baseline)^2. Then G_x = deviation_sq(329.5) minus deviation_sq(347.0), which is -3.5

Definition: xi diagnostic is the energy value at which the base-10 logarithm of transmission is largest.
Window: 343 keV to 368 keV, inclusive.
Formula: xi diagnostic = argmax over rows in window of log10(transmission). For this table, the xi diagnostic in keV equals 357.0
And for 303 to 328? 324.5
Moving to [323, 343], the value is 332.0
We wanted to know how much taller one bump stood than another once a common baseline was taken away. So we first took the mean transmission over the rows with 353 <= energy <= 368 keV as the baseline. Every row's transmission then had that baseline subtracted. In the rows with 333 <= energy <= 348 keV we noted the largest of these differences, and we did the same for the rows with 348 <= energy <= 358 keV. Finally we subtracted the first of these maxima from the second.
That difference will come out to 4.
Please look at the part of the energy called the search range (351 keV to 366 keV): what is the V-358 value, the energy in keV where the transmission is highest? 357.0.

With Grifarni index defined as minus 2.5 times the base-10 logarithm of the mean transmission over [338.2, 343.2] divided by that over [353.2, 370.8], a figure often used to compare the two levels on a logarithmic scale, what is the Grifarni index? 0.01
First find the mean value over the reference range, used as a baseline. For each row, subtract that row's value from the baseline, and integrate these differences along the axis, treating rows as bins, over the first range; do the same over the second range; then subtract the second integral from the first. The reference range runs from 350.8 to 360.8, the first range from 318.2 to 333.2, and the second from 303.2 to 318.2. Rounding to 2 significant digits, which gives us -17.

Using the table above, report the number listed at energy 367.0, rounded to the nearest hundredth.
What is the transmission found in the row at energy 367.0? 57.49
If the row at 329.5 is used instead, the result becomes 59.60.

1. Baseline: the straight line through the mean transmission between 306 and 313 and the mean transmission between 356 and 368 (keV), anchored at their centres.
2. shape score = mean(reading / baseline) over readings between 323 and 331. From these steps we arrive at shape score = 1.01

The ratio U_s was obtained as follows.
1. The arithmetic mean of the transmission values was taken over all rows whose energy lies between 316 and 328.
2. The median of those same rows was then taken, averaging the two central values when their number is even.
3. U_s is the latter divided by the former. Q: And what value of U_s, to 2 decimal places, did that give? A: 1.01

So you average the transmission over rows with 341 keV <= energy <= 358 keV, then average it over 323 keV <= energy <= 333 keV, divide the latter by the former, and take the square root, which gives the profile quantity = 1.00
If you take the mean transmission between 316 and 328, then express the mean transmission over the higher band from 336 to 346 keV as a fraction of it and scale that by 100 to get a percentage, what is 98.9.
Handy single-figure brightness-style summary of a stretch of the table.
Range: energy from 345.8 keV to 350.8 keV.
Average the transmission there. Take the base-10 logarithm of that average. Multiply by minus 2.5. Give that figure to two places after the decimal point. -4.43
